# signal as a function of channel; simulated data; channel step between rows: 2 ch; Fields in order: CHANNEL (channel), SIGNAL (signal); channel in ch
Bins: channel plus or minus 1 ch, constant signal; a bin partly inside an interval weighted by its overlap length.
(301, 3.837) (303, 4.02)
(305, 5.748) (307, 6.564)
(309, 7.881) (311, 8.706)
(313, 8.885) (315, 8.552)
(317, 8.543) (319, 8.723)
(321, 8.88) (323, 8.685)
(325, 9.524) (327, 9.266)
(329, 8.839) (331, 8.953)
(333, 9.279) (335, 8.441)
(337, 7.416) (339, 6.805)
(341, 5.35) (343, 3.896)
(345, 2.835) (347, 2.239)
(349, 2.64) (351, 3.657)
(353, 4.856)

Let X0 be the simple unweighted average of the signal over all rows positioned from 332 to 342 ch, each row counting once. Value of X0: 7.5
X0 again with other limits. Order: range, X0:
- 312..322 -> 8.7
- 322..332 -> 9.1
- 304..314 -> 7.6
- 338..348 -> 4.2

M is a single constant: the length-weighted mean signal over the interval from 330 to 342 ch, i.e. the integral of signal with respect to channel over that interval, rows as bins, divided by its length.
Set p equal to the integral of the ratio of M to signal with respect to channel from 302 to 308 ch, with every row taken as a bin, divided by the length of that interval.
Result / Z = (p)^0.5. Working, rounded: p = 1.48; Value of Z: 1.22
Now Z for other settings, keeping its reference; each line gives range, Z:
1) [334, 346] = 1.24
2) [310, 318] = 0.94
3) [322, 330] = 0.92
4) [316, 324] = 0.94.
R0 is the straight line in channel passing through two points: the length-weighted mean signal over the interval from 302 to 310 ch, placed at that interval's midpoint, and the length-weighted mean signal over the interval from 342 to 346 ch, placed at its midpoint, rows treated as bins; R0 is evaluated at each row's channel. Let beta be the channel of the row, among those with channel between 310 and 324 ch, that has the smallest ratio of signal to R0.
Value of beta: 311 ch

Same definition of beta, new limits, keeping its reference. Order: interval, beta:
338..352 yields 347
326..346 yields 345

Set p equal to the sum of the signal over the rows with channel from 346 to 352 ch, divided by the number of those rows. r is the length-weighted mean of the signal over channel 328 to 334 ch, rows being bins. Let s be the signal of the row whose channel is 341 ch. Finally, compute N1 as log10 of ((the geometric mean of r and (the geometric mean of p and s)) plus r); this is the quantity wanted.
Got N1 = 1.17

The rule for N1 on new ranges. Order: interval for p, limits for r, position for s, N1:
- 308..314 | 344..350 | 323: 0.86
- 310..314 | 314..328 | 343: 1.21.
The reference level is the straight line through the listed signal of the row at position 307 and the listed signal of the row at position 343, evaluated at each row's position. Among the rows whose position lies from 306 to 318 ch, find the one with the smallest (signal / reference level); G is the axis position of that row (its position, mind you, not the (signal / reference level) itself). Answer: 307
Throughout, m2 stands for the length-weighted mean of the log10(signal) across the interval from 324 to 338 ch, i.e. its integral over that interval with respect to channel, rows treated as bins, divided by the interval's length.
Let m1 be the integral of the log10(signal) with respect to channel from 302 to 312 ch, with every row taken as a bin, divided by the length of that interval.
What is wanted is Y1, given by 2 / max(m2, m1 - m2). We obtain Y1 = 2.12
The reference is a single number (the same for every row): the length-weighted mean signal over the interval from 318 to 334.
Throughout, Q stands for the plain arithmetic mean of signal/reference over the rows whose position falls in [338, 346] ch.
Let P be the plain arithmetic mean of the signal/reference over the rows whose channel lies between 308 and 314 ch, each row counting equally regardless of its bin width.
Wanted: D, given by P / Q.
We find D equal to 1.80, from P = 0.94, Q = 0.52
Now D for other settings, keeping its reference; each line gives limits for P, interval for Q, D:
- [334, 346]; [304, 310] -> 0.86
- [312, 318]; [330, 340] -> 1.06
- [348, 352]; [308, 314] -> 0.37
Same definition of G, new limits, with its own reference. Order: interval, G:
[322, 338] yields 323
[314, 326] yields 315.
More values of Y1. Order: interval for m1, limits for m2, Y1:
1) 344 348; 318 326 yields 2.10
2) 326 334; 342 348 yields 4.05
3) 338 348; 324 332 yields 2.08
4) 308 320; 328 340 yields 2.18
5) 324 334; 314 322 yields 2.13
